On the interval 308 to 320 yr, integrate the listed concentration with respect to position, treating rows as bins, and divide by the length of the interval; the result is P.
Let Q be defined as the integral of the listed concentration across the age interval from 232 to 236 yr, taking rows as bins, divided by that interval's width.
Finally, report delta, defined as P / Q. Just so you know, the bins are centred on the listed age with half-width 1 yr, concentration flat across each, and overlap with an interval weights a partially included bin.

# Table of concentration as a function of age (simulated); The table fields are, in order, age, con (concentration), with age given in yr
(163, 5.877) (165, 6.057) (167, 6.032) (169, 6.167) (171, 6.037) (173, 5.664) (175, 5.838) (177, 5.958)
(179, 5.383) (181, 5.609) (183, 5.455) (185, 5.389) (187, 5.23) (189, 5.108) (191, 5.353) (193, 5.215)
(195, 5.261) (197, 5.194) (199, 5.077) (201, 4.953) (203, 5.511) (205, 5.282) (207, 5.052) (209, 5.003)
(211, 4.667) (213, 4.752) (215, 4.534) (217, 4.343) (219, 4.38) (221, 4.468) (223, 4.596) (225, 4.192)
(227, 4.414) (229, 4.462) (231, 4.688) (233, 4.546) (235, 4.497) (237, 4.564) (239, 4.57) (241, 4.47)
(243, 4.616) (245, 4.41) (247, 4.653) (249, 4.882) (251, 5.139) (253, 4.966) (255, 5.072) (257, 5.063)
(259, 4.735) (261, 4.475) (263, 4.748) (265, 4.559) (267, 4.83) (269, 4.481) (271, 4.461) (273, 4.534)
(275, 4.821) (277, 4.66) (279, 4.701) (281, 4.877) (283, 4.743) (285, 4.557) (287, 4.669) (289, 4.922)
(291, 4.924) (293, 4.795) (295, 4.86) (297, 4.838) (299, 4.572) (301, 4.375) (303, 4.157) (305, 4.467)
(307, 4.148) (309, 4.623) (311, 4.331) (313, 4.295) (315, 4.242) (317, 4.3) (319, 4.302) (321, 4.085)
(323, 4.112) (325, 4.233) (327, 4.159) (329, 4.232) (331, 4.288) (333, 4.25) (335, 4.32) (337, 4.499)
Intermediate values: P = 4.3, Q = 4.52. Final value 0.96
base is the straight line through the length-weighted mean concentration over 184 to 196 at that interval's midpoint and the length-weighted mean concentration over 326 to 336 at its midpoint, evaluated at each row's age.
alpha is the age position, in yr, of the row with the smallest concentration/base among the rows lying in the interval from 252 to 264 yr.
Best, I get 261 yr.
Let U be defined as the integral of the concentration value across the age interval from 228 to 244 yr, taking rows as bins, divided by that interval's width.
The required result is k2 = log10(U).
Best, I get 0.66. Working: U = 4.6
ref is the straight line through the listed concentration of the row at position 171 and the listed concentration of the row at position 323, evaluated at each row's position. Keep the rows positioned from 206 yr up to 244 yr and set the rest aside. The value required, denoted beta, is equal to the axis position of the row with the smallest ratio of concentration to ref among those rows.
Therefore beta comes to 225 yr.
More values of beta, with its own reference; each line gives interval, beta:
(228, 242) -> 229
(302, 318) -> 303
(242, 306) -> 245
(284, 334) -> 303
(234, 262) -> 235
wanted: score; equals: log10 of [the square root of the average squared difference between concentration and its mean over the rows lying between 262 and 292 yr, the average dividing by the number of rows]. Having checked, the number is -0.8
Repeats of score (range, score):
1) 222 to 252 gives -0.7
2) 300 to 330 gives -0.9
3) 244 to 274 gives -0.6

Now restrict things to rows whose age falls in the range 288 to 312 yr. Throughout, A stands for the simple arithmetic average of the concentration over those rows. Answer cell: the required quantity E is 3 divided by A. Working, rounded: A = 4.58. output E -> 0.654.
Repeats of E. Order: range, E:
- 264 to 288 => 0.644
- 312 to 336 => 0.708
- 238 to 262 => 0.631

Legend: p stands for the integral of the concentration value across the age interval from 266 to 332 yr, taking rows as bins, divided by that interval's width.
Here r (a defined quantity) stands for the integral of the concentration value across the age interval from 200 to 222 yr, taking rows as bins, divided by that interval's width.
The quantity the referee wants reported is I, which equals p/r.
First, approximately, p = 4.50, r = 4.81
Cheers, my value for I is 0.94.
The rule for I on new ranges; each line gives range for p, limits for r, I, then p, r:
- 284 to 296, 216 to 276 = 1.04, 4.79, 4.62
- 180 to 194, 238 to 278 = 1.13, 5.34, 4.71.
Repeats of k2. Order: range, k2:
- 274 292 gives 0.68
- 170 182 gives 0.76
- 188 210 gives 0.71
